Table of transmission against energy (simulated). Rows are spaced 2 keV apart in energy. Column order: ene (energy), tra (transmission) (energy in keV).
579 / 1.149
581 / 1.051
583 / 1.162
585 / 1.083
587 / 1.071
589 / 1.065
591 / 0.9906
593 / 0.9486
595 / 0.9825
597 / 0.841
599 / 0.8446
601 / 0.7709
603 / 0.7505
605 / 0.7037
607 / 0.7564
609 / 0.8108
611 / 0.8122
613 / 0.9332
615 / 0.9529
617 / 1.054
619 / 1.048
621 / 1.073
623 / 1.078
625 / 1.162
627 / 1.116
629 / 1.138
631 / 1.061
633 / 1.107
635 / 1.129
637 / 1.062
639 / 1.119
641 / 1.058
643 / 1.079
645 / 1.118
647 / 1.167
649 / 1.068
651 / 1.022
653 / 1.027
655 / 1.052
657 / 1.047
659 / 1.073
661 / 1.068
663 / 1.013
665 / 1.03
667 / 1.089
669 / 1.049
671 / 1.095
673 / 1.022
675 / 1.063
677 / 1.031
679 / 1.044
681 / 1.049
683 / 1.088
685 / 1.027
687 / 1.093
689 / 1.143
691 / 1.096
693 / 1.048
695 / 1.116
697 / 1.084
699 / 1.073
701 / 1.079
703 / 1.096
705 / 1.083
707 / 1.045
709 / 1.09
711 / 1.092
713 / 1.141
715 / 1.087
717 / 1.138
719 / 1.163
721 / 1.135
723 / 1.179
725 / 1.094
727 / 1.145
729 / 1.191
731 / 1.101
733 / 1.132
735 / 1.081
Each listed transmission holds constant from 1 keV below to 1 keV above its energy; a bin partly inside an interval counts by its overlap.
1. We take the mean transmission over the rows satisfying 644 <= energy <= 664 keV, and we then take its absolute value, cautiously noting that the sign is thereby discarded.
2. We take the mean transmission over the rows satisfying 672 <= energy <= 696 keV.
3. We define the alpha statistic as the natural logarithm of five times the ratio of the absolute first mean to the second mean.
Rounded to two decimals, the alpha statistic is 1.61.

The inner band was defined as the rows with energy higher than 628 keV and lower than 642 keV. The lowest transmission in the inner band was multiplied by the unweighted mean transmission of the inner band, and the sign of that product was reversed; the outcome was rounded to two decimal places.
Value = -1.16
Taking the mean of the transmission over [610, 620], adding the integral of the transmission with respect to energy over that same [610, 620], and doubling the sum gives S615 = 21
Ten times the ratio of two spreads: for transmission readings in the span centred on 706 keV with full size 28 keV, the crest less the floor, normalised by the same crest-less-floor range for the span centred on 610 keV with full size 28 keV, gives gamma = 3.2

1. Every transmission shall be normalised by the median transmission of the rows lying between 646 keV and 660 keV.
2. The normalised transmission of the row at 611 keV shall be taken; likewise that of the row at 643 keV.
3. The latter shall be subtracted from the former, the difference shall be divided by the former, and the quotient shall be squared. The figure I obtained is 0.108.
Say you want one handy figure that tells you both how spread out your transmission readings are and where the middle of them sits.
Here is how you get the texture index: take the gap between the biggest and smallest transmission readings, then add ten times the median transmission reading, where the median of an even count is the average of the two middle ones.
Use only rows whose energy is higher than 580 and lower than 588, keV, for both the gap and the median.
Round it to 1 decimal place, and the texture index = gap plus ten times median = 10.9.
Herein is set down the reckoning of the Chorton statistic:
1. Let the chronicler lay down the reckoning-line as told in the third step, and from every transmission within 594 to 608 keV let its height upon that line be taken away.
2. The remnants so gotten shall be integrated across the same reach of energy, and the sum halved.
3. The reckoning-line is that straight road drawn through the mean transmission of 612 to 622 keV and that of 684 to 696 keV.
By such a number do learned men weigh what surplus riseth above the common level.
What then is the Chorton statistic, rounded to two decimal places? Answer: -1.32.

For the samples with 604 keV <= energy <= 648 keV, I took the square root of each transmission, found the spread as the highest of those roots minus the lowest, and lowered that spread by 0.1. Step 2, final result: 0.141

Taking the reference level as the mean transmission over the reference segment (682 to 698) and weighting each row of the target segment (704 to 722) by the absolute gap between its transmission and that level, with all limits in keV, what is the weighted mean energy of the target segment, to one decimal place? 715.6 keV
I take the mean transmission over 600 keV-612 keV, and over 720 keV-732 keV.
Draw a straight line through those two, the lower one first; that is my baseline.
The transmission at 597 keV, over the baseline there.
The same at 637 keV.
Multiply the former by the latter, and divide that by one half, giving 2.8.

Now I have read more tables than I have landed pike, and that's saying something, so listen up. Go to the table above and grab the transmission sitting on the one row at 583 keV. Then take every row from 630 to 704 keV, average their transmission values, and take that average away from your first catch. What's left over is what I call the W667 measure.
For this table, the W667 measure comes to 0.089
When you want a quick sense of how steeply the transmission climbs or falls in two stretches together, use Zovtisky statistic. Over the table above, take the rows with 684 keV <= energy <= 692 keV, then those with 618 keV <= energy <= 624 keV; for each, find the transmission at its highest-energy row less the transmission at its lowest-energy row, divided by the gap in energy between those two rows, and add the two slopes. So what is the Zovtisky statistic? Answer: 0.019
